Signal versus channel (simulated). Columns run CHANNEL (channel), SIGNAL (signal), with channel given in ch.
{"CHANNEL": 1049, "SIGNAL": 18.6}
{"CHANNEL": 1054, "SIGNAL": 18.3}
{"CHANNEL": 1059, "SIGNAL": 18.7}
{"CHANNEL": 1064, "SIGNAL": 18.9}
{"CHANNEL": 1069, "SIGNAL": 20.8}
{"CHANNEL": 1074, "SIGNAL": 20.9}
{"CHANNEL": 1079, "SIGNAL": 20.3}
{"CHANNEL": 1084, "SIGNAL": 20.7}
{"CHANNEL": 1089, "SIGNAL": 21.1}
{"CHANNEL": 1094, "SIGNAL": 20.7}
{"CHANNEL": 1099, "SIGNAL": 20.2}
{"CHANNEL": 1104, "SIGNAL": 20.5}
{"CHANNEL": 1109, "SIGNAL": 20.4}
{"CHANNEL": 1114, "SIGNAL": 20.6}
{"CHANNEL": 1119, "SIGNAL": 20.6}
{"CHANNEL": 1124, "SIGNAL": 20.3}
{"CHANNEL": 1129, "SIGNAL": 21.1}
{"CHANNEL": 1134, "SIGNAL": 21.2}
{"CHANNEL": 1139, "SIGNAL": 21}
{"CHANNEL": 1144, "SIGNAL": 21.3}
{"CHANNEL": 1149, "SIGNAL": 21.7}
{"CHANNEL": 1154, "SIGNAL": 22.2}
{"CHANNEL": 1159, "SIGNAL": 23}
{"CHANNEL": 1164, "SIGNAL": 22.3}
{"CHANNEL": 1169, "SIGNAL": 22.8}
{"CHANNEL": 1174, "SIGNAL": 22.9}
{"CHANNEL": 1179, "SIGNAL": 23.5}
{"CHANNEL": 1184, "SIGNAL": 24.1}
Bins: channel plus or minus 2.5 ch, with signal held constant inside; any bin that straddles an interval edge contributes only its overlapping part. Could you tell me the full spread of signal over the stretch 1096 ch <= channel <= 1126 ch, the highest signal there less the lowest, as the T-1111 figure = 0.40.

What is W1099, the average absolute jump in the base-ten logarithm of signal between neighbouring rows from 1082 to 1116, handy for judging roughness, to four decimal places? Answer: 0.0067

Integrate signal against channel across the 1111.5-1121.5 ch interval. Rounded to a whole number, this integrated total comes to 206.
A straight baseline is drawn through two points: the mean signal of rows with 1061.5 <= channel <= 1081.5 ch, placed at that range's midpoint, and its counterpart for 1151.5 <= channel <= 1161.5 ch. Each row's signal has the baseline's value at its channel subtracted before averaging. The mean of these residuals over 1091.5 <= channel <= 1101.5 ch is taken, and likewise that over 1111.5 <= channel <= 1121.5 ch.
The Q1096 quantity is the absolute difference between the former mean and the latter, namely 0.41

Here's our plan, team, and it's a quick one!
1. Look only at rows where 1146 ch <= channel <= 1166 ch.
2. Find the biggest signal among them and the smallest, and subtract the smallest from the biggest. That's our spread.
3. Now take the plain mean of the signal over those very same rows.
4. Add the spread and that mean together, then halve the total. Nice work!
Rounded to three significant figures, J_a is 11.8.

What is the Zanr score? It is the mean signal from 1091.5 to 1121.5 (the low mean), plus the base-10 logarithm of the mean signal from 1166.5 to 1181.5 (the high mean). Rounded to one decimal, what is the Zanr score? 21.9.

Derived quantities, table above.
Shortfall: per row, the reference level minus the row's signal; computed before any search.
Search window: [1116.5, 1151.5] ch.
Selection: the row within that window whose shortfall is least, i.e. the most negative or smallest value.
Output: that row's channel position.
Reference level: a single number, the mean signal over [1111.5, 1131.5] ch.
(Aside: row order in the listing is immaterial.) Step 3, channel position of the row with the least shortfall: 1149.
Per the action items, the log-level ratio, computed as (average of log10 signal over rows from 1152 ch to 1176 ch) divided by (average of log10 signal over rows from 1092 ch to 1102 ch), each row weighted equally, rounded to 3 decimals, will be 1.034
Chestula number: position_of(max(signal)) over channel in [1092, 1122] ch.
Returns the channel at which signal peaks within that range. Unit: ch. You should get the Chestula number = 1094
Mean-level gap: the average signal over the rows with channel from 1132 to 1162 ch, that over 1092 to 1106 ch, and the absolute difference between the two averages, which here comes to 1.3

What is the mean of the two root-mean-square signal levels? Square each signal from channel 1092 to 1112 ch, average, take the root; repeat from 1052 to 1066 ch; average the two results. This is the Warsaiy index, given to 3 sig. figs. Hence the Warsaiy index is 19.5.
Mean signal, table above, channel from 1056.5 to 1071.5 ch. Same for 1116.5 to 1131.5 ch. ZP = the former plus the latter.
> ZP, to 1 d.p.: 40.1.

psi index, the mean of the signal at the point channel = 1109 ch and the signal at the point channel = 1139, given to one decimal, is 20.7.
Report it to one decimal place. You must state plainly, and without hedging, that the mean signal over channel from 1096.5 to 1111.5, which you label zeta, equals 20.4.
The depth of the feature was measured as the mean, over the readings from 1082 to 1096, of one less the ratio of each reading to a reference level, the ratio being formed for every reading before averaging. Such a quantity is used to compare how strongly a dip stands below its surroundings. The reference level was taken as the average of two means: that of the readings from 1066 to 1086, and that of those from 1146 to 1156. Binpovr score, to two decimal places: 0.02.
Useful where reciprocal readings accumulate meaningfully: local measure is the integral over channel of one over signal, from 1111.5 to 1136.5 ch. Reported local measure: 1.20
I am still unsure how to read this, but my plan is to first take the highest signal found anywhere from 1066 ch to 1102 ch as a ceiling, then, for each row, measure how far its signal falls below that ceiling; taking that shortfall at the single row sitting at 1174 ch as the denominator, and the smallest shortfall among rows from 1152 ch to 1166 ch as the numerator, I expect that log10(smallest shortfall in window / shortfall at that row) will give 0.0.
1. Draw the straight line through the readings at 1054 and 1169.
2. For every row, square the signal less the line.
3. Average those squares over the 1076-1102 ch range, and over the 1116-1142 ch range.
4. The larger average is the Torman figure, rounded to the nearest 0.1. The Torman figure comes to 1.1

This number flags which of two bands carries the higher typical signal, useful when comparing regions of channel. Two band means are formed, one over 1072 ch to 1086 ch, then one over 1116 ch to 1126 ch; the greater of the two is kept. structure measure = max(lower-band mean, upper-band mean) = 20.6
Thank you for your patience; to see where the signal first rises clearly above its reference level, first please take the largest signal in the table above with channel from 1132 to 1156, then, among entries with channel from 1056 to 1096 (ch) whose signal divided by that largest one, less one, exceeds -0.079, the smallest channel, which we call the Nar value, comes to 1069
